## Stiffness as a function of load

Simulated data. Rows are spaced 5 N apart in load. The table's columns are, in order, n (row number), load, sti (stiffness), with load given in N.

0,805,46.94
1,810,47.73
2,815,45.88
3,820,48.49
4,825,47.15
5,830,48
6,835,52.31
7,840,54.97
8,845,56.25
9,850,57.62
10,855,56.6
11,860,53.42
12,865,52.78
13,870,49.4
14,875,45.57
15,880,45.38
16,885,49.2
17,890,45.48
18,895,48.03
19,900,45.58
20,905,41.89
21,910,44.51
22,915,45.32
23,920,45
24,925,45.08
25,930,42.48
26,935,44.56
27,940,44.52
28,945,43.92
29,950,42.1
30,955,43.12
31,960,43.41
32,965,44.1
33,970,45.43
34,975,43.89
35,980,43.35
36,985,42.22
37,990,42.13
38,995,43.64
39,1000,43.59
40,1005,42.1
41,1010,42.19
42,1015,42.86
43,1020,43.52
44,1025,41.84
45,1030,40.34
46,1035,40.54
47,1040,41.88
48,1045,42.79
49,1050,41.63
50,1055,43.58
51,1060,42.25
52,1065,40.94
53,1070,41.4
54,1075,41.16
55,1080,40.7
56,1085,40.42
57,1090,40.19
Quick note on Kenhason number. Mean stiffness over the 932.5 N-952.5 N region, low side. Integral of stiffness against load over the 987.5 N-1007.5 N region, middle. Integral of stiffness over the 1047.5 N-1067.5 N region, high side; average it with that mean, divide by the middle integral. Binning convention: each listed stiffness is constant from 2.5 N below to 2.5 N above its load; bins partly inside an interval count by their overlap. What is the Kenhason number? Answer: 0.517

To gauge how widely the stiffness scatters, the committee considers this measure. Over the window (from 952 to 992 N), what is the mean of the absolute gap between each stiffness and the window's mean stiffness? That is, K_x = 0.76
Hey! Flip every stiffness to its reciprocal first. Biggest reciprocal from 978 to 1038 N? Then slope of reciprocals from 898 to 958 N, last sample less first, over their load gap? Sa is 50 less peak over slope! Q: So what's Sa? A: -1039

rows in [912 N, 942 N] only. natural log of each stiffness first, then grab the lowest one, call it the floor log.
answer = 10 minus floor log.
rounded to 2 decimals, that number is 6.25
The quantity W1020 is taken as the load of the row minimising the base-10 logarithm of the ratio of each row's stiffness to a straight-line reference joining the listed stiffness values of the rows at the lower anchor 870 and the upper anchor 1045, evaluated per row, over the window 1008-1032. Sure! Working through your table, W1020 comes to 1030 N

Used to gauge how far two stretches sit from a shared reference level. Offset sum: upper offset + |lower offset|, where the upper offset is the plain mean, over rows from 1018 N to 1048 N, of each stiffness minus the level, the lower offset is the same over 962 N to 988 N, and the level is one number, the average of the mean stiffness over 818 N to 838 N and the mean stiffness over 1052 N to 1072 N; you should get -2.0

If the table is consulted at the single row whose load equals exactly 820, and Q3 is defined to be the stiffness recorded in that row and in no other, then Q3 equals 48.49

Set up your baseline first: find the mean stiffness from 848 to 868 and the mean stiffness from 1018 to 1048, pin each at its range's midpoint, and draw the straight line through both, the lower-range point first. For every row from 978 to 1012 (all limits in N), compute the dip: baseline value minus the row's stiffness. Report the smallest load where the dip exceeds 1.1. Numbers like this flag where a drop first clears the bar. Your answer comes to 980 N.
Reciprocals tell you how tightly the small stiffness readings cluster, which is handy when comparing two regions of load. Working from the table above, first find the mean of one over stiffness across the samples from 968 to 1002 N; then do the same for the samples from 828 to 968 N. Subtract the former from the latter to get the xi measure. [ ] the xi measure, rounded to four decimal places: -0.0018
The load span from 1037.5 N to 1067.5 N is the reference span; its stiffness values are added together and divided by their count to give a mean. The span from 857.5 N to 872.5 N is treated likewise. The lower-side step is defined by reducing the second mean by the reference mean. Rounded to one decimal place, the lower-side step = 9.7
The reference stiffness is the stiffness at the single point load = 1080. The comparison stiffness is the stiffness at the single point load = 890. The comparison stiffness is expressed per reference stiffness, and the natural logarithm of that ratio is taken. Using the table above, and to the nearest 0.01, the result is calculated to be 0.11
